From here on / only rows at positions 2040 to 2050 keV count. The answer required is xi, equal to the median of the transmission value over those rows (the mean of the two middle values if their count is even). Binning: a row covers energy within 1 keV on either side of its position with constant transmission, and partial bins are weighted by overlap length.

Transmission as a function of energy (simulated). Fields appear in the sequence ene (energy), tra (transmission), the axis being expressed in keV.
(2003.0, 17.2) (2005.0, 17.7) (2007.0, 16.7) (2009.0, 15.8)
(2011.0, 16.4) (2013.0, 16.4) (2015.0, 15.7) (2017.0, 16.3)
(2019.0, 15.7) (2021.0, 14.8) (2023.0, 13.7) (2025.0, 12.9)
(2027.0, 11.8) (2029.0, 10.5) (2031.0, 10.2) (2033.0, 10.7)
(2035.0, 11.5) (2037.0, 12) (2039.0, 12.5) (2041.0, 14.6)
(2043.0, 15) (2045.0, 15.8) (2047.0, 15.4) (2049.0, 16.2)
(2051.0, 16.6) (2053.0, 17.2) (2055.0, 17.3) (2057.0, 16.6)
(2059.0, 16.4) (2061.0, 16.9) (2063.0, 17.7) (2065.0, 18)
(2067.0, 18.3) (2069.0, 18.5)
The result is 15.4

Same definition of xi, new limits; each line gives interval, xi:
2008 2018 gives 16.3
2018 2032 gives 12.9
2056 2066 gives 16.9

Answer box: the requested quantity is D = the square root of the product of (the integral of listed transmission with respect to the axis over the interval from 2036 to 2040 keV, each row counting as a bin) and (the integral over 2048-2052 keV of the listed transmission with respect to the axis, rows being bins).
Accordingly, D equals 57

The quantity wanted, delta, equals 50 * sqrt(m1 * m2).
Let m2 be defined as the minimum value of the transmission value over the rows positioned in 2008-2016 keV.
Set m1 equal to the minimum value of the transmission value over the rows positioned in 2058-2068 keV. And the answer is 802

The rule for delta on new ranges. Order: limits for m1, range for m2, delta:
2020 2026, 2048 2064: 723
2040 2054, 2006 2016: 757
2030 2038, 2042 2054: 618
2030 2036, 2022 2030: 517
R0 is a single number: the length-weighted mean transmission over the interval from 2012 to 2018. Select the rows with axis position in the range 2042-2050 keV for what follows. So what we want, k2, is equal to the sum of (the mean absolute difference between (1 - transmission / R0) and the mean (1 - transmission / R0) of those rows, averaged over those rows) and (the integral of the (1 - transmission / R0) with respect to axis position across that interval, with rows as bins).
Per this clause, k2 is 0.3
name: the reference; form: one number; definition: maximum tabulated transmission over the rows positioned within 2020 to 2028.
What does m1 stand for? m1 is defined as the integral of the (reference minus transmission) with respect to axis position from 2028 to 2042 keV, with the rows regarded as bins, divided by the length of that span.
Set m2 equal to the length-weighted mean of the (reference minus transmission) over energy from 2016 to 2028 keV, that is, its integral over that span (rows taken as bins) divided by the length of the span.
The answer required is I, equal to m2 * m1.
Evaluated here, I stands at 1.9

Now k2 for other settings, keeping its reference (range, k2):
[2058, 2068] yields -0.8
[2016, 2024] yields 0.6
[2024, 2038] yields 4.2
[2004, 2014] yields -0.3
